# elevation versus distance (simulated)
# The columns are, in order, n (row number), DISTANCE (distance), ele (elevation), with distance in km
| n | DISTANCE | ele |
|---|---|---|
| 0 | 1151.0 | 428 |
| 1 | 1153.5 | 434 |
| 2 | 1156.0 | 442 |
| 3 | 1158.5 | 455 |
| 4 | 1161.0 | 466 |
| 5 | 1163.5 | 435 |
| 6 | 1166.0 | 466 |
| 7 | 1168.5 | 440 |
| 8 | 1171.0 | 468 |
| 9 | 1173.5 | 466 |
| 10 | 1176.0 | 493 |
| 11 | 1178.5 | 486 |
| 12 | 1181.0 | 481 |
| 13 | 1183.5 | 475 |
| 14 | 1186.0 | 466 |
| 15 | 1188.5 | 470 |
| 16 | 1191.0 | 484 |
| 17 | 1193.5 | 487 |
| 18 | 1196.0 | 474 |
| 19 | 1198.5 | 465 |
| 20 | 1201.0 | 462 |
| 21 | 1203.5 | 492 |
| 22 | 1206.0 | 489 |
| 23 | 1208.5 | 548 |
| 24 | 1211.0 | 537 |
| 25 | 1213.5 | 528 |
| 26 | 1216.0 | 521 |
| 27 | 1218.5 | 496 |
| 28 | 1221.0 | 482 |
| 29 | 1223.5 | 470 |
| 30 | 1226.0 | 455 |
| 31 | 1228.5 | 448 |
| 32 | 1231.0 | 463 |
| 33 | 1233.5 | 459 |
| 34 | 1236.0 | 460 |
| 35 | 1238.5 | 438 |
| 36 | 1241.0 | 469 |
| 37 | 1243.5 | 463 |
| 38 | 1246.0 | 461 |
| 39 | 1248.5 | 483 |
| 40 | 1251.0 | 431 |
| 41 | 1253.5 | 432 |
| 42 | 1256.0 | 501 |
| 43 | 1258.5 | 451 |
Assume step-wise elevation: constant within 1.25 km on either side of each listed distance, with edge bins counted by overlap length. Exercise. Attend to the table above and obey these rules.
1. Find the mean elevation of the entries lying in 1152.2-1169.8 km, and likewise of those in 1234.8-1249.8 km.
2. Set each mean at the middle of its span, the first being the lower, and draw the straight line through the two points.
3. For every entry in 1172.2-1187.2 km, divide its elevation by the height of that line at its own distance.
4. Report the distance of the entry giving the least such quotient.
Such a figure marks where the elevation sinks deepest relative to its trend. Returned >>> 1186.0 km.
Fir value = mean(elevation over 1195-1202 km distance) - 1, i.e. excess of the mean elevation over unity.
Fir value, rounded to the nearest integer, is 466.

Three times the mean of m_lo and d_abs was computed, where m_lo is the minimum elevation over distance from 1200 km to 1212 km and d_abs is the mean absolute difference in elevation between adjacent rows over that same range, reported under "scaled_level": 732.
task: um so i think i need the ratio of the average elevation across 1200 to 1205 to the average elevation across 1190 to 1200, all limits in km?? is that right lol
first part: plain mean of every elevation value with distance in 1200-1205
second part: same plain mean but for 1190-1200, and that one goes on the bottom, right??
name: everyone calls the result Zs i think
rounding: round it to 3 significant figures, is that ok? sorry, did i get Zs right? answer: 1.00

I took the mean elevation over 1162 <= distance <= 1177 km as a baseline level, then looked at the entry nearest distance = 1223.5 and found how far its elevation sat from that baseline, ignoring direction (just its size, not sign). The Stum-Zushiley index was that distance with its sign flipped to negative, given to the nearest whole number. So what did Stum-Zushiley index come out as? -9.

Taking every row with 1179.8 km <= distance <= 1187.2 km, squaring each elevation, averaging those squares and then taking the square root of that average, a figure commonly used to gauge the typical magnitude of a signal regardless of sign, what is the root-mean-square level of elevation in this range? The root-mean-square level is 474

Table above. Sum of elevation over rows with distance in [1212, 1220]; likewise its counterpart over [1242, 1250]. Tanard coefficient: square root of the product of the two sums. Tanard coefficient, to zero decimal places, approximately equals 1474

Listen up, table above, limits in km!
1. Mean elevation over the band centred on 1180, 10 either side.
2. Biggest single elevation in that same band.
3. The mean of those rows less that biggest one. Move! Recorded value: -17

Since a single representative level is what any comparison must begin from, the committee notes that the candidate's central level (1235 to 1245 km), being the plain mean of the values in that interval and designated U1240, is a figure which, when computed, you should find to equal 458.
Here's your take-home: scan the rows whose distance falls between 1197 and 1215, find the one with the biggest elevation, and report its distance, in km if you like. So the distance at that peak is 1208.5 km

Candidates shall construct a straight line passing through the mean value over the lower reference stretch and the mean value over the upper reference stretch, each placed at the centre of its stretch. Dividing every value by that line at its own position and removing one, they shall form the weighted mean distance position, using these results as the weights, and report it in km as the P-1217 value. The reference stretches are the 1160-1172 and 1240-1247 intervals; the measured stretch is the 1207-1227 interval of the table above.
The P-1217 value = 1213.0 km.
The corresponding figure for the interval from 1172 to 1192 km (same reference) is 1181.6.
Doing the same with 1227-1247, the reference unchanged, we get 1235.3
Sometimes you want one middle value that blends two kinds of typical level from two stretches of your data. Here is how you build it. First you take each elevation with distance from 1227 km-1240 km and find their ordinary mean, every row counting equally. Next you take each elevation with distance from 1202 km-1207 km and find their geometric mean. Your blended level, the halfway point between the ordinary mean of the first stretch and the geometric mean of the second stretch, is 472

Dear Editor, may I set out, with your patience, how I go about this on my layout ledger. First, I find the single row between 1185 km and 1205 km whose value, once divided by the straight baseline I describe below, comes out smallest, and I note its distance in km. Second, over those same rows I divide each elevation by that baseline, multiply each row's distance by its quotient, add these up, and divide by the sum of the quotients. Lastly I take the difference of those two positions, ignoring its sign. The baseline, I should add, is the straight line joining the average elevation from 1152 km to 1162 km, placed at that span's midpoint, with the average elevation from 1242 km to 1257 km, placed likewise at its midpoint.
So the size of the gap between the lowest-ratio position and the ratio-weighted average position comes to 6.2 km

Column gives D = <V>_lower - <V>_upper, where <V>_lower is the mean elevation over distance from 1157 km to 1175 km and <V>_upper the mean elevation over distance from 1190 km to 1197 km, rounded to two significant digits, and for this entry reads -25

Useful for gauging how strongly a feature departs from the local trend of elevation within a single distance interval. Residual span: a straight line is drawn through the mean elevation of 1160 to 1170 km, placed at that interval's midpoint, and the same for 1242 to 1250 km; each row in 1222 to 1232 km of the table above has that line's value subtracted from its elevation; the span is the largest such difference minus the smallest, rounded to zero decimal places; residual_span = 23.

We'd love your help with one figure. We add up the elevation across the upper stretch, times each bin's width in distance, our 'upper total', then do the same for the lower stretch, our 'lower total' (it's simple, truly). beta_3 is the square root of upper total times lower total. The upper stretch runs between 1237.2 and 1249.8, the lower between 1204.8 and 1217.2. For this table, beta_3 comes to 6159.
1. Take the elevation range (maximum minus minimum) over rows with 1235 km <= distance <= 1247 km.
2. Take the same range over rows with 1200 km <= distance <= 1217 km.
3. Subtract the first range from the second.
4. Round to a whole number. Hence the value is 55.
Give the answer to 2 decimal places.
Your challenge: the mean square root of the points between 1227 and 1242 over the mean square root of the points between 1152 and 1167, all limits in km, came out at 1.01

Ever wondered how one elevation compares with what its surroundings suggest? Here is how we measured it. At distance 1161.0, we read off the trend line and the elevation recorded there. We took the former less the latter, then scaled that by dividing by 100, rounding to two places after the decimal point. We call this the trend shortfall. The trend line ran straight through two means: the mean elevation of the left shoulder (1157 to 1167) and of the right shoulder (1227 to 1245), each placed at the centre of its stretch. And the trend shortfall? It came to -0.11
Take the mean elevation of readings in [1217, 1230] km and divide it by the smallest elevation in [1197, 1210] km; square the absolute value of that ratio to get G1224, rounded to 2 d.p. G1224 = 1.04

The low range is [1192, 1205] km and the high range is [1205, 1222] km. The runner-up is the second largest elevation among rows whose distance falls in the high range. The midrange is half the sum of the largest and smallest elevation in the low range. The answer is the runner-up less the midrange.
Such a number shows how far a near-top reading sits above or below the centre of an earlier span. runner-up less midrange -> 60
